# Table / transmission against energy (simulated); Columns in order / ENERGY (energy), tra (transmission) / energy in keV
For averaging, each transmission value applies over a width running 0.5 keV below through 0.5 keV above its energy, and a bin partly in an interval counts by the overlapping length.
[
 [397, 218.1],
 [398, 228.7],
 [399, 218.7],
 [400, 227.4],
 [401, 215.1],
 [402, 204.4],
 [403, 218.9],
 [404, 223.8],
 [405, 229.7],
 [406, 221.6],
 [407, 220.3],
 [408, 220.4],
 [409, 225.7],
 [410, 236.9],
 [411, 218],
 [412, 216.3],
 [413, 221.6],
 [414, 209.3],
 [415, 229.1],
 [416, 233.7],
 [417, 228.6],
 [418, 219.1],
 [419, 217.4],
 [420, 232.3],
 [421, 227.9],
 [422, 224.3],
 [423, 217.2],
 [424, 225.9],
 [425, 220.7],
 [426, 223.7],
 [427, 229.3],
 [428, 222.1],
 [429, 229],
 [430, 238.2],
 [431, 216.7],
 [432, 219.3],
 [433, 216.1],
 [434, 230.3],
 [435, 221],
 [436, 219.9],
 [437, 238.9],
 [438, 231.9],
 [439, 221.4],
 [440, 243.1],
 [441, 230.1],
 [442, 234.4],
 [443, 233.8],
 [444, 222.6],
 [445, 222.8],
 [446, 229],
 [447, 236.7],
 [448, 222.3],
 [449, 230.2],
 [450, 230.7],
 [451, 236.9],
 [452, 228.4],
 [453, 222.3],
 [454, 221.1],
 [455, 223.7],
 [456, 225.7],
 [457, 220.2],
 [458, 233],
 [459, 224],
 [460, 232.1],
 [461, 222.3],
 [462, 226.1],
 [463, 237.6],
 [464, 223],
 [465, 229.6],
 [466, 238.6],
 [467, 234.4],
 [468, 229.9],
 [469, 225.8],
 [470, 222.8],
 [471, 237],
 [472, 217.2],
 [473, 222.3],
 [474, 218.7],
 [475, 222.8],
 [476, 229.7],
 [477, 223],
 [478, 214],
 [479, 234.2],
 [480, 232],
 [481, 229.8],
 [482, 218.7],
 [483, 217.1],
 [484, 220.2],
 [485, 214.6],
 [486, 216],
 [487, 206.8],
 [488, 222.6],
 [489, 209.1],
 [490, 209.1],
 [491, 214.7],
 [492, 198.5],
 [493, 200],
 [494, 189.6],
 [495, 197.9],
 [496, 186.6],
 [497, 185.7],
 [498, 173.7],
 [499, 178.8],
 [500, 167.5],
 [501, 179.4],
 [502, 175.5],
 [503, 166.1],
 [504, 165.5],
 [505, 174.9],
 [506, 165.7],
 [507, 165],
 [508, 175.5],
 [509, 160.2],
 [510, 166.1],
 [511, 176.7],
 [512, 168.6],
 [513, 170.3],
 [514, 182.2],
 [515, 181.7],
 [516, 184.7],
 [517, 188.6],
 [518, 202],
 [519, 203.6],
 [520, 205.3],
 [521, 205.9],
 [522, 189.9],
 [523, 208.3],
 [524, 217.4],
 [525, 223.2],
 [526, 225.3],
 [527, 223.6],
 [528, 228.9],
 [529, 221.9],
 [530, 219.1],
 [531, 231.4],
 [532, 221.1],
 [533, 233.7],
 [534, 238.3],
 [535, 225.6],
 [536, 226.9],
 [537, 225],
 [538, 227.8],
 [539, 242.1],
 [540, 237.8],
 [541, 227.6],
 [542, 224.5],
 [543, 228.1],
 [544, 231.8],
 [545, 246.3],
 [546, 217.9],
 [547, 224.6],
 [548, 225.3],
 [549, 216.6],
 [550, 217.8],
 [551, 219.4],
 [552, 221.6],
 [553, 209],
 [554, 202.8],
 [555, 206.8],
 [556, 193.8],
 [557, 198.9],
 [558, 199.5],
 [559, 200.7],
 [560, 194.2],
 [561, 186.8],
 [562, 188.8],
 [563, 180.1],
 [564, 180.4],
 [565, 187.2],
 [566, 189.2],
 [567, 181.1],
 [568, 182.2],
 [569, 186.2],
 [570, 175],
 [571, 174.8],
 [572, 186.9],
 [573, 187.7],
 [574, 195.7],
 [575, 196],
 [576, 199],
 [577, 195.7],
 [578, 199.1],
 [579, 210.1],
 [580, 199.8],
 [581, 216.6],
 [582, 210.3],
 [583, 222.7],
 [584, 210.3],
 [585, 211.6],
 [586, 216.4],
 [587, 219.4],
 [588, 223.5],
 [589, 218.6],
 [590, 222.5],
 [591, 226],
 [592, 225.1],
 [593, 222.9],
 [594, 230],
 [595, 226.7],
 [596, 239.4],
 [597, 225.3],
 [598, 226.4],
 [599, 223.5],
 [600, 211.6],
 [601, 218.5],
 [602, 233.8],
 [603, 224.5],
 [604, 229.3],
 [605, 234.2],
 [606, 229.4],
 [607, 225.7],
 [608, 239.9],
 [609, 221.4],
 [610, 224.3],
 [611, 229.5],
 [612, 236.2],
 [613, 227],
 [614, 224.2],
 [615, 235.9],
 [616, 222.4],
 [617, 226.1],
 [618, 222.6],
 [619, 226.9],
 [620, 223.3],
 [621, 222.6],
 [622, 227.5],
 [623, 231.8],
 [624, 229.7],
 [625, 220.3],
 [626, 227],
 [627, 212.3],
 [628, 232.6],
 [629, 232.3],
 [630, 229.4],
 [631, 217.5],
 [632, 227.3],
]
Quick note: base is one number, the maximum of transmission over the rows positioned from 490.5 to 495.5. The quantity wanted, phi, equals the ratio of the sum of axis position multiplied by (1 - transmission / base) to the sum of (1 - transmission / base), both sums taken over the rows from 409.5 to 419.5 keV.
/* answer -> 414.2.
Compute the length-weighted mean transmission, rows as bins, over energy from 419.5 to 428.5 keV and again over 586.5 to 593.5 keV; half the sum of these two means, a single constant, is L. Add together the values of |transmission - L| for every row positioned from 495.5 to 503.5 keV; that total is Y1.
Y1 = 376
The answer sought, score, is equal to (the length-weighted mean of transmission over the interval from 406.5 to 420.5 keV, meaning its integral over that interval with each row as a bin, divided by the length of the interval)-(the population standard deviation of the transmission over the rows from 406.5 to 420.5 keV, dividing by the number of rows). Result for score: 216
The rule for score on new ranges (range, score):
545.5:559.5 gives 201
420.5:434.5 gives 218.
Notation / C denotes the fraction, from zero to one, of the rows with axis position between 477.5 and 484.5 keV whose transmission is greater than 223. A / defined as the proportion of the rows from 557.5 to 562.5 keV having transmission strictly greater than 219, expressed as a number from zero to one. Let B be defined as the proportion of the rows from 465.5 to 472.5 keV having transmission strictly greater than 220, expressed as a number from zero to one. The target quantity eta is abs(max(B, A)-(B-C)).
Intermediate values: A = 0.0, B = 0.86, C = 0.43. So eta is 0.43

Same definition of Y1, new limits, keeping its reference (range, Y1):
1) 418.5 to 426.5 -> 31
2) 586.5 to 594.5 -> 22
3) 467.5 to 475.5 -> 36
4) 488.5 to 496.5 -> 184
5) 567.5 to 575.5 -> 305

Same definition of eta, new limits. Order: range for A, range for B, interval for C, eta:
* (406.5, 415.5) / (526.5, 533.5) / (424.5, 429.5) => 0.60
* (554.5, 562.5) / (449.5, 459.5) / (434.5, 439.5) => 0.40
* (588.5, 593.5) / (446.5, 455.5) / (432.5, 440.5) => 0.50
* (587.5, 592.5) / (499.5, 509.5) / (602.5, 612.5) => 1.70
